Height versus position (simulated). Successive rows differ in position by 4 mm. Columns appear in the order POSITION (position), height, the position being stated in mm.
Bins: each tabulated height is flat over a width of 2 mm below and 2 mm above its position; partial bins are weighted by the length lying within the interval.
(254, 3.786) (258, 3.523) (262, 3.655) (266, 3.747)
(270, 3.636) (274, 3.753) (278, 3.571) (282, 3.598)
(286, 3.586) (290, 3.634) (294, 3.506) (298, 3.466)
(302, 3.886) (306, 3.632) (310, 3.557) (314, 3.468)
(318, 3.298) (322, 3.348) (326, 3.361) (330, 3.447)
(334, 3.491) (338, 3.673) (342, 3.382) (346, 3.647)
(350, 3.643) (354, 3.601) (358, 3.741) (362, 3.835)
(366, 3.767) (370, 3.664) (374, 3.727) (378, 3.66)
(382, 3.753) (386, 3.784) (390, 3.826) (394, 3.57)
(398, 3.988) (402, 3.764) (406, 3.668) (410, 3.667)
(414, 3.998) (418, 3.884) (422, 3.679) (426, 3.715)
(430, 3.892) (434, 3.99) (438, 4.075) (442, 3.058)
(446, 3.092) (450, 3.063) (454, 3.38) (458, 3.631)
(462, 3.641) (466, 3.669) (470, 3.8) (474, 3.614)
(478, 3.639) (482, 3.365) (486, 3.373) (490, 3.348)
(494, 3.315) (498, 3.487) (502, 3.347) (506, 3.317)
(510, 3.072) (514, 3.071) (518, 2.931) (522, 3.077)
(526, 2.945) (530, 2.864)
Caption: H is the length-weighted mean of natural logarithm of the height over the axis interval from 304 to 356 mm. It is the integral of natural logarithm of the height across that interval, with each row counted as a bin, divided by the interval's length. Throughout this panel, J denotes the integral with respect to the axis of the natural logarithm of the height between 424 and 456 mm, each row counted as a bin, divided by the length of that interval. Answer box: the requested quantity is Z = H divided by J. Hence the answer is 1.00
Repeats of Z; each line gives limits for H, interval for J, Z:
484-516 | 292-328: 0.95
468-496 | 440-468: 1.03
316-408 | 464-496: 1.03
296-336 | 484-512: 1.04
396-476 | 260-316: 1.01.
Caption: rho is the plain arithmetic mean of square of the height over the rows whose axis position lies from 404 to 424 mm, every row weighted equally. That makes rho 14.3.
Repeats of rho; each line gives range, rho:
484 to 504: 11.4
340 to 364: 13.3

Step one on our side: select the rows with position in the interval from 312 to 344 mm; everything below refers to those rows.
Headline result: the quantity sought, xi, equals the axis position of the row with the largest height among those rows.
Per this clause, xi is 338 mm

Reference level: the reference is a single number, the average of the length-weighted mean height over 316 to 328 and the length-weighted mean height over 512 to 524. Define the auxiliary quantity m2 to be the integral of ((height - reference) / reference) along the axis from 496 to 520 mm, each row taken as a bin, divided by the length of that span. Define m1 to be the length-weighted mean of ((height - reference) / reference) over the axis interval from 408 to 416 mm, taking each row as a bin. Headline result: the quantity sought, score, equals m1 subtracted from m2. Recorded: -0.20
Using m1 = 0.205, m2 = 0.01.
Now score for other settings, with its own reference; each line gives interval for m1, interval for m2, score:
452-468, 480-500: -0.06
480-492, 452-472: 0.08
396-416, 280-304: -0.06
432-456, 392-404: 0.10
